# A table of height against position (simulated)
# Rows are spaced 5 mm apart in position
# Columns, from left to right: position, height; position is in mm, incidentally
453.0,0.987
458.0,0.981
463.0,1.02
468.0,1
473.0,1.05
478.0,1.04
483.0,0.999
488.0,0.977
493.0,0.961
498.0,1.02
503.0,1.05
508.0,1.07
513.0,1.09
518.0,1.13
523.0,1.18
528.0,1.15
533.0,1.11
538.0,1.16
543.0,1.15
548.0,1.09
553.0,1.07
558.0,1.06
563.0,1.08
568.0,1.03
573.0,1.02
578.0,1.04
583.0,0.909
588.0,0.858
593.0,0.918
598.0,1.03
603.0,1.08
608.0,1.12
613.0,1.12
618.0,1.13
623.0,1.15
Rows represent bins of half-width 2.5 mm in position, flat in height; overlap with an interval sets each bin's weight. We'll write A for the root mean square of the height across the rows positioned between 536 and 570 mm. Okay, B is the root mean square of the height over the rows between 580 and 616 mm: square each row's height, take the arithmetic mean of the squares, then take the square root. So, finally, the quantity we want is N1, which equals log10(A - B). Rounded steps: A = 1.09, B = 1.010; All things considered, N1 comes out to -1.08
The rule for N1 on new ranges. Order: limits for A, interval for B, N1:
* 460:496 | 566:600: -1.49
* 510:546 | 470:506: -0.90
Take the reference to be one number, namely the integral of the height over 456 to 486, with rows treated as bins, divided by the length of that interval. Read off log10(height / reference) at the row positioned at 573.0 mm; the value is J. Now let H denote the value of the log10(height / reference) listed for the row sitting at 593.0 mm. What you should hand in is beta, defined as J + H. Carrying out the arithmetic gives -0.04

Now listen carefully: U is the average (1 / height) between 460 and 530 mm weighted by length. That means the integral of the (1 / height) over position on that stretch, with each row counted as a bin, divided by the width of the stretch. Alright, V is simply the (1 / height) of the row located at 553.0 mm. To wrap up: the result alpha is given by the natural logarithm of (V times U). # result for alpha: -0.11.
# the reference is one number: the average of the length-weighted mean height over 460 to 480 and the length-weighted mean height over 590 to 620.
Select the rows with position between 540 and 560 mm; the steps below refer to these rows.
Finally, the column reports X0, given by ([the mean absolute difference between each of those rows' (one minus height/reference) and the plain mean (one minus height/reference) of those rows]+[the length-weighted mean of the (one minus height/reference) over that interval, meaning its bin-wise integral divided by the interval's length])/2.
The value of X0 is -0.011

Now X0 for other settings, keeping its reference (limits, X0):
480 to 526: 0.023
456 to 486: 0.024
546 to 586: 0.023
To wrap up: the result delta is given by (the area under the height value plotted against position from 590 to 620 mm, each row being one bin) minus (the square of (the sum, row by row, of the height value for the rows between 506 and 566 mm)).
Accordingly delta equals -146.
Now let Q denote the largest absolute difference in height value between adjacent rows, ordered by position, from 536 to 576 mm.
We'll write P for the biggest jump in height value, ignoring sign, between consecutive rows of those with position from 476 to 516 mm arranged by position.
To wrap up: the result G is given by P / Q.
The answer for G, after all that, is 1.0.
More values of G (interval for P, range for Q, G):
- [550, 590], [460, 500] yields 2.2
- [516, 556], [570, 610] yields 0.5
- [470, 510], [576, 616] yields 0.5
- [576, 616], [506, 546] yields 2.6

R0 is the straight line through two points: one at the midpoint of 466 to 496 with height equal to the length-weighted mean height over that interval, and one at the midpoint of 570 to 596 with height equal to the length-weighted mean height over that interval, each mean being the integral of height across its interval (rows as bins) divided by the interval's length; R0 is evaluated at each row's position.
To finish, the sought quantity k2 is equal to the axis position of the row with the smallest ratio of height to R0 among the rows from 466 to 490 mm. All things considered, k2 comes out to 488.0 mm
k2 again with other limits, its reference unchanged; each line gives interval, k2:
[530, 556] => 553.0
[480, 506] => 493.0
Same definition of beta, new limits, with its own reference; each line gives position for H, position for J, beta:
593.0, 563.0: -0.02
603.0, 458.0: 0.01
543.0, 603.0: 0.08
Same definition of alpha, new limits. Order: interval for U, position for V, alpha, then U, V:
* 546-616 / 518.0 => -0.15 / 0.976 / 0.88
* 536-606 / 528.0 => -0.17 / 0.973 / 0.87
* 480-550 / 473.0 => -0.12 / 0.929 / 0.95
